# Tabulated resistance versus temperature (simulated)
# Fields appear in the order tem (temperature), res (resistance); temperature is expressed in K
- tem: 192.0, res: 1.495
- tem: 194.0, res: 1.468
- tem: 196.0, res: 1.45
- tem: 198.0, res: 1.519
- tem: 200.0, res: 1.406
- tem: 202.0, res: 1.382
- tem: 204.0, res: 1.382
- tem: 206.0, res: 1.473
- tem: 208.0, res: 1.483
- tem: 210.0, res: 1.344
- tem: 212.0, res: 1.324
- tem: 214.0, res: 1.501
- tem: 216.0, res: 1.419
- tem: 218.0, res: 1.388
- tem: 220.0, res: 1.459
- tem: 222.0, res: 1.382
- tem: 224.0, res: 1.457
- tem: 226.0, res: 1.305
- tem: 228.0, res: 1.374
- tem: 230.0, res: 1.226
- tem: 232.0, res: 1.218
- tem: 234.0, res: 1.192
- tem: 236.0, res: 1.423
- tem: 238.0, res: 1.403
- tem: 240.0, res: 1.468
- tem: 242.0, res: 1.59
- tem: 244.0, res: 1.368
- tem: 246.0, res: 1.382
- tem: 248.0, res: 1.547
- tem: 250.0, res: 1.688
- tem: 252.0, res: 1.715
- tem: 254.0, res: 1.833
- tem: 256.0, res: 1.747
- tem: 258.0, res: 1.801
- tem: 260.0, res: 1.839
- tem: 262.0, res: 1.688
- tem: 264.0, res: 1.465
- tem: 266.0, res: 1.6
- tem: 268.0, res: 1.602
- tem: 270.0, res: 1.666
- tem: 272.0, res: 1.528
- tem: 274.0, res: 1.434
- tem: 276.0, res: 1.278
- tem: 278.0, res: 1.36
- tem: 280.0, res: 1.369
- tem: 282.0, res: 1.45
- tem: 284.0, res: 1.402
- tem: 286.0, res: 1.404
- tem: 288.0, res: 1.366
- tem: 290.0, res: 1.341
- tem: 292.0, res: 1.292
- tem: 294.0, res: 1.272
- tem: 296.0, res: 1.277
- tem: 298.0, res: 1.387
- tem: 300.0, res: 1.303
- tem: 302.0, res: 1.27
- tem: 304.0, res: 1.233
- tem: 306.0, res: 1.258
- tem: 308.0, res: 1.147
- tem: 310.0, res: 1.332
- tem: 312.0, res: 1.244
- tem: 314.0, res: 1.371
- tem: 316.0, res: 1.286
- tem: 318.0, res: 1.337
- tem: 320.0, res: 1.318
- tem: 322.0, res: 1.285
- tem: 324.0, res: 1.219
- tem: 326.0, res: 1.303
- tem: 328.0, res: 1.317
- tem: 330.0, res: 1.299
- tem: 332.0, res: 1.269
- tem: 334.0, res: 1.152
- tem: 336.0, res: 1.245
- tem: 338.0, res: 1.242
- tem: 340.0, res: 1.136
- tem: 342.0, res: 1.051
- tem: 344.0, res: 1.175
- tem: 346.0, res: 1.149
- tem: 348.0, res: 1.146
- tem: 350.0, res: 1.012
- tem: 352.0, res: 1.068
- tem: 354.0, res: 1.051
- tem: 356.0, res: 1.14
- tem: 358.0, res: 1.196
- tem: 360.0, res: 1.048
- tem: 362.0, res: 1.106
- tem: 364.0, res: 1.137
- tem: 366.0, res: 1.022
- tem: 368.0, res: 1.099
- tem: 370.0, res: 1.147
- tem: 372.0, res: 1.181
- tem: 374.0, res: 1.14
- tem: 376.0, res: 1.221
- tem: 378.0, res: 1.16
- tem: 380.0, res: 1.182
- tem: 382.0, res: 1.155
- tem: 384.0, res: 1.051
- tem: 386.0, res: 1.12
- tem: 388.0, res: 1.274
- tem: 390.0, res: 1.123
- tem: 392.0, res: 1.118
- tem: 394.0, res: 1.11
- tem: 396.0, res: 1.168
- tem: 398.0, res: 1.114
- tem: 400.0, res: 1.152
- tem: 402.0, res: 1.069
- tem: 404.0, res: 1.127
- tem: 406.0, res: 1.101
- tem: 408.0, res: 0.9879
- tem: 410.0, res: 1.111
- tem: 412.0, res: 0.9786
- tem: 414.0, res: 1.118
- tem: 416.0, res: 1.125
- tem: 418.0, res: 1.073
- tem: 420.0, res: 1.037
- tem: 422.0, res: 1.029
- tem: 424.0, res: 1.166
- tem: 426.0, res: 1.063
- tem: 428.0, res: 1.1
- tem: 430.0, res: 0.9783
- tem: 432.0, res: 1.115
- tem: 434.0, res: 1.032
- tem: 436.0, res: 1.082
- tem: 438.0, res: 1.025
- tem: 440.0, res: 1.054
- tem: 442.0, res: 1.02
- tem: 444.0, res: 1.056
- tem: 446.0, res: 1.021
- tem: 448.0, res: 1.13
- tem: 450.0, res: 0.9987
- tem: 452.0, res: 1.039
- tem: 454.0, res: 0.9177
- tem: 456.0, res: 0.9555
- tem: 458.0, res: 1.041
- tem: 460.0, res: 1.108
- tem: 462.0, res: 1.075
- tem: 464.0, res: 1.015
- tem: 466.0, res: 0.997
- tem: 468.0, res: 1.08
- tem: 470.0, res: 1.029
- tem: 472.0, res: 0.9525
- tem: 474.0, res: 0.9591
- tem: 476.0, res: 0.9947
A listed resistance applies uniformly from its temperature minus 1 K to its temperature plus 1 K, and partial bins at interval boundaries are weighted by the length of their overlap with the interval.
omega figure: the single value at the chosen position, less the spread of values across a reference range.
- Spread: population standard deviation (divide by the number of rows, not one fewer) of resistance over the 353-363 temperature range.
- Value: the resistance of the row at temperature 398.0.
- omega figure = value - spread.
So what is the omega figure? 1.06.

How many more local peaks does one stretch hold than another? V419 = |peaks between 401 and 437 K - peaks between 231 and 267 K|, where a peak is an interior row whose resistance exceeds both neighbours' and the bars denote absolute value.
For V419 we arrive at 2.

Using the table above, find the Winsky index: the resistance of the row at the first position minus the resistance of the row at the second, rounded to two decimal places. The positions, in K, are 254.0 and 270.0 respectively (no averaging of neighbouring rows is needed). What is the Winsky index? 0.17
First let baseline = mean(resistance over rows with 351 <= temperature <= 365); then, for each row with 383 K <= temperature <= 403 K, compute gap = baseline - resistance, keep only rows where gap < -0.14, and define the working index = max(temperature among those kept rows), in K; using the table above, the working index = 388.0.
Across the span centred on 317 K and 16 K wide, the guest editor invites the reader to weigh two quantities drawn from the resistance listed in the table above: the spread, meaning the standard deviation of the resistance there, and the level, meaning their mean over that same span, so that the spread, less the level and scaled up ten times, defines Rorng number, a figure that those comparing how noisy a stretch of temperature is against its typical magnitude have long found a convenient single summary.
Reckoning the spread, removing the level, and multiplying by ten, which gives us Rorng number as -12.5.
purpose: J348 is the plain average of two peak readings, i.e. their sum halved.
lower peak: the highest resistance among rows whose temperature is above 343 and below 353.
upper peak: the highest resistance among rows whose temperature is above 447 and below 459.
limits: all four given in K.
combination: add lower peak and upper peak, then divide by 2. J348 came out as 1.15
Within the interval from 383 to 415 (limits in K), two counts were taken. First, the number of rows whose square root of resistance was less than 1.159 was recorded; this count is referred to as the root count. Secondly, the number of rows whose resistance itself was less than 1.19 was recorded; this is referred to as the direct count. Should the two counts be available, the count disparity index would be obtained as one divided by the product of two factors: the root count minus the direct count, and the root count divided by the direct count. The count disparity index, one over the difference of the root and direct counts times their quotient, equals 0.94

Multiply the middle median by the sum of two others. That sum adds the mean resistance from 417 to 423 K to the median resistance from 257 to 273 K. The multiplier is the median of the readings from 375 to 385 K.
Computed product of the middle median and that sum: 3.1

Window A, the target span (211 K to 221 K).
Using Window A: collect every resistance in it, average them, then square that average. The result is 2.0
